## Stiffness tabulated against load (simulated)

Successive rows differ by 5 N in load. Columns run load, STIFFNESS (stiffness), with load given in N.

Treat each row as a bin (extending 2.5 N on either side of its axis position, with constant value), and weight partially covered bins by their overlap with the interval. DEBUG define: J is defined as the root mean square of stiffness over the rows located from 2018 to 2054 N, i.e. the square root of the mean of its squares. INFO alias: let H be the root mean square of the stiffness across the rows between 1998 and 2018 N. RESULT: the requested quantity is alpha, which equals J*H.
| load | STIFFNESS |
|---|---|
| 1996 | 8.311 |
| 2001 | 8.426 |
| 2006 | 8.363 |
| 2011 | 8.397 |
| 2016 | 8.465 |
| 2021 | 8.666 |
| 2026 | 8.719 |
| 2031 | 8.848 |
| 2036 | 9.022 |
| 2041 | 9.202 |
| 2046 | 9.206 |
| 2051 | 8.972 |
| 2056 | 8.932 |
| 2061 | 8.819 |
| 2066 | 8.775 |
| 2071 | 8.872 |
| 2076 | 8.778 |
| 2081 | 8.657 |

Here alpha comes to 75.3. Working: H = 8.4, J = 8.950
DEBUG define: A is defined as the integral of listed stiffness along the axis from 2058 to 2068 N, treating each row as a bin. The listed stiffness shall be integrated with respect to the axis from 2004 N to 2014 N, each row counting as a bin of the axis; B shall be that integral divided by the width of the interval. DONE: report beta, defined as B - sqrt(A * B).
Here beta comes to -18.8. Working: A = 88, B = 8.4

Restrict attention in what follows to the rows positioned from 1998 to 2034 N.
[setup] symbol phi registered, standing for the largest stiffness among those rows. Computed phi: 8.848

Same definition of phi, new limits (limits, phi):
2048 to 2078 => 8.972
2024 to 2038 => 9.022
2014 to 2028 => 8.719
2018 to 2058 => 9.206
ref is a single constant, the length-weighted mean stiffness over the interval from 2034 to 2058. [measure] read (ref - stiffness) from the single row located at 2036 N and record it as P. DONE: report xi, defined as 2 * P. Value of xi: 0.1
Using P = 0.05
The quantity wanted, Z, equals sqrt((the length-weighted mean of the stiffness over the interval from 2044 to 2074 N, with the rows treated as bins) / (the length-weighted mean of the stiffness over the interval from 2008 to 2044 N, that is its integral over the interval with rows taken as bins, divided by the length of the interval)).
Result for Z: 1.01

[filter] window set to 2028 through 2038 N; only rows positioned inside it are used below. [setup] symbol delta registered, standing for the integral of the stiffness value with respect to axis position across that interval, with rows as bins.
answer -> 89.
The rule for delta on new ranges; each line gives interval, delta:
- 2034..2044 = 91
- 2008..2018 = 84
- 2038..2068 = 270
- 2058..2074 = 141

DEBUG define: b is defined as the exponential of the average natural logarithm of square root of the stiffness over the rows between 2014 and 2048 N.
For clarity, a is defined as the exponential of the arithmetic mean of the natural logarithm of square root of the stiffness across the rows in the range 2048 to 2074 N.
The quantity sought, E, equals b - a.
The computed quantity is 0.00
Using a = 2.98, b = 2.98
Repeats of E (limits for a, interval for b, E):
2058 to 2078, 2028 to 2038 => 0.02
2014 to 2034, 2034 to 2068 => 0.05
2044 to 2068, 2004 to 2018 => -0.09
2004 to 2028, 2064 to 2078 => 0.05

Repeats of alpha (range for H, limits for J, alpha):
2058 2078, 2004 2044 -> 76.8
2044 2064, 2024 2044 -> 80.4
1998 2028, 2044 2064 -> 76.4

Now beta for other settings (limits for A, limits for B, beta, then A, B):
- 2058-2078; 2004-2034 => -30.3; 176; 8.6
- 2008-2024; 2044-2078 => -25.9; 136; 8.9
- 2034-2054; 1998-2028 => -30.8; 182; 8.5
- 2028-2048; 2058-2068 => -31.1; 181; 8.8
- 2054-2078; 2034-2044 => -34.9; 212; 9.1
